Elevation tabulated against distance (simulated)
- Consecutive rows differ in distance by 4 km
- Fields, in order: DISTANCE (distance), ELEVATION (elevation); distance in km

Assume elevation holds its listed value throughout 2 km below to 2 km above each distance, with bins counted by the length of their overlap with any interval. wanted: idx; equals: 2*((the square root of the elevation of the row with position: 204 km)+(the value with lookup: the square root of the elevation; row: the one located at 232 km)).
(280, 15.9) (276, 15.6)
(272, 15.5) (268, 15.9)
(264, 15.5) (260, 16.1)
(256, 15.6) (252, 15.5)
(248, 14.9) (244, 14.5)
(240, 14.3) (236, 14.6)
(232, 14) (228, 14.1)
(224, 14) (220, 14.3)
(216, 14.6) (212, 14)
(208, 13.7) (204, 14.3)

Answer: 15.0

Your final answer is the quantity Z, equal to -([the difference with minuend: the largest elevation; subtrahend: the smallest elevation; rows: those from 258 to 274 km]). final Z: -0.6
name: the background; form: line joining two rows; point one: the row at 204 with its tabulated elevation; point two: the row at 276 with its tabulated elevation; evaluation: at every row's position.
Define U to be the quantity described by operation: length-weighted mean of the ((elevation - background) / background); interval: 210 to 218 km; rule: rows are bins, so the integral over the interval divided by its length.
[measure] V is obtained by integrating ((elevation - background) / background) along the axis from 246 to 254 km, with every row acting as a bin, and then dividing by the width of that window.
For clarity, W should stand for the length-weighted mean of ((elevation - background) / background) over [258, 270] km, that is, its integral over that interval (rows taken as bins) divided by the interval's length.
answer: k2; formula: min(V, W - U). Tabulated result 0.005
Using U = -0.01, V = 0.005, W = 0.029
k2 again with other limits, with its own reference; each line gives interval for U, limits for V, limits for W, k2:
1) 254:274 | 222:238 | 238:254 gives -0.040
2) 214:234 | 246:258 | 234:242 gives 0.000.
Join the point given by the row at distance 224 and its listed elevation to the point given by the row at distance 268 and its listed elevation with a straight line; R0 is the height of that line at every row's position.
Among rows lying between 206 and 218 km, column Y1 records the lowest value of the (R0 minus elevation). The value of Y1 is -0.9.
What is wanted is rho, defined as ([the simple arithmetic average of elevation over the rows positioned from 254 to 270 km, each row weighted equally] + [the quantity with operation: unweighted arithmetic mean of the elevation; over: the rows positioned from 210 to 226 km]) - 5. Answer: 25.0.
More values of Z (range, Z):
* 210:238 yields -0.6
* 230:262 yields -2.1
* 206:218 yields -0.9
